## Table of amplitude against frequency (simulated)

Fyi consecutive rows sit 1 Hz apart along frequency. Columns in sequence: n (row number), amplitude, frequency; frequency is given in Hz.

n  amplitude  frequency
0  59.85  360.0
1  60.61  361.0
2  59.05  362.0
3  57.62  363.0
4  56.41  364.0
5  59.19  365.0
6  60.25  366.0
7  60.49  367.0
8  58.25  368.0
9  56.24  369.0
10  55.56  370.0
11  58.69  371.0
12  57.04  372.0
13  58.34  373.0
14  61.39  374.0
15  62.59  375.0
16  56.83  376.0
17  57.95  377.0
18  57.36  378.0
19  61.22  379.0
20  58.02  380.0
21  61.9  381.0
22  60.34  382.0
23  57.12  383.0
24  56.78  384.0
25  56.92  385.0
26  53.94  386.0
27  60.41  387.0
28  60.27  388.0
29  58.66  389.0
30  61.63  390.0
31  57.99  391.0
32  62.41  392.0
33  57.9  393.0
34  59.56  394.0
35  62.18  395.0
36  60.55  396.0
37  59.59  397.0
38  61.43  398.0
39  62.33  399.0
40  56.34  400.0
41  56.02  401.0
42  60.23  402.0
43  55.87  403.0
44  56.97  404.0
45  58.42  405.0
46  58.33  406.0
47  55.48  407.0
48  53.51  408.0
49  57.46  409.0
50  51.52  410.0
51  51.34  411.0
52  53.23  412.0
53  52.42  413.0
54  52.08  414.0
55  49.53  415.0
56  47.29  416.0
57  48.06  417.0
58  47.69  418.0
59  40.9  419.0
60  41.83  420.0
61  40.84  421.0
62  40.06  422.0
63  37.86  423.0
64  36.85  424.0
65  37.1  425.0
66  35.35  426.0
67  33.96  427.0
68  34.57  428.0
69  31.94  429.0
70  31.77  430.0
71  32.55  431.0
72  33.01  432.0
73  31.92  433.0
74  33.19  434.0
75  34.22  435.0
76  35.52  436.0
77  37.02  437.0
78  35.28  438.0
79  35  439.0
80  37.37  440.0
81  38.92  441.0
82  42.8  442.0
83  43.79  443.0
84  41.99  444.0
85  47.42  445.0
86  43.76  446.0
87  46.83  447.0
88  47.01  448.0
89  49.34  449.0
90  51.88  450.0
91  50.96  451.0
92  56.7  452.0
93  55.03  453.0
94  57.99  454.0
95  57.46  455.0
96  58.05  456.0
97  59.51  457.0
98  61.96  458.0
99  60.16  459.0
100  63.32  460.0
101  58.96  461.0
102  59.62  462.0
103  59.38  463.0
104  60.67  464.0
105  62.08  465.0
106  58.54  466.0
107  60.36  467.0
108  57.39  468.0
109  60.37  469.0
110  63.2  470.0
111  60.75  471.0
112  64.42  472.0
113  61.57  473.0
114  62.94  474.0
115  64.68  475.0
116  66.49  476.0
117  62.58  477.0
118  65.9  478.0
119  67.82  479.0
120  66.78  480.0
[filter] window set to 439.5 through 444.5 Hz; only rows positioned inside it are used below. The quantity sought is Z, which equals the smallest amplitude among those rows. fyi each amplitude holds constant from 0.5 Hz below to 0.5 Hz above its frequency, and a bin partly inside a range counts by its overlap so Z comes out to 37.37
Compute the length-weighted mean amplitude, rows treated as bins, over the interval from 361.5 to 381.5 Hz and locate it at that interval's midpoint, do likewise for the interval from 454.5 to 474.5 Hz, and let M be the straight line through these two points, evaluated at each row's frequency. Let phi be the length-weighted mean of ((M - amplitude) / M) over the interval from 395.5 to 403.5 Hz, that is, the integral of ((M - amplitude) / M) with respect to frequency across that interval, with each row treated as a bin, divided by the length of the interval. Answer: 0.004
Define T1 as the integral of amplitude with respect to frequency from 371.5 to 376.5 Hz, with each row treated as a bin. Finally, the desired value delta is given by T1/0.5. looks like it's 592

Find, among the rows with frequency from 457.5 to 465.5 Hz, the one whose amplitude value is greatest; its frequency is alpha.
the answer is 460.0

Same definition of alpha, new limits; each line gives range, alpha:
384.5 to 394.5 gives 392.0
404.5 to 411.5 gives 405.0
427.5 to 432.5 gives 428.0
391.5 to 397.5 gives 392.0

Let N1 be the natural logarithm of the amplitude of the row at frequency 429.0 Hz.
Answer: 3.46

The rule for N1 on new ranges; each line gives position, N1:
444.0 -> 3.74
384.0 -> 4.04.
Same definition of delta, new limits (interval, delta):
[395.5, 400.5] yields 600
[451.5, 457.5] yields 689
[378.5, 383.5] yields 597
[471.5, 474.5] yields 378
